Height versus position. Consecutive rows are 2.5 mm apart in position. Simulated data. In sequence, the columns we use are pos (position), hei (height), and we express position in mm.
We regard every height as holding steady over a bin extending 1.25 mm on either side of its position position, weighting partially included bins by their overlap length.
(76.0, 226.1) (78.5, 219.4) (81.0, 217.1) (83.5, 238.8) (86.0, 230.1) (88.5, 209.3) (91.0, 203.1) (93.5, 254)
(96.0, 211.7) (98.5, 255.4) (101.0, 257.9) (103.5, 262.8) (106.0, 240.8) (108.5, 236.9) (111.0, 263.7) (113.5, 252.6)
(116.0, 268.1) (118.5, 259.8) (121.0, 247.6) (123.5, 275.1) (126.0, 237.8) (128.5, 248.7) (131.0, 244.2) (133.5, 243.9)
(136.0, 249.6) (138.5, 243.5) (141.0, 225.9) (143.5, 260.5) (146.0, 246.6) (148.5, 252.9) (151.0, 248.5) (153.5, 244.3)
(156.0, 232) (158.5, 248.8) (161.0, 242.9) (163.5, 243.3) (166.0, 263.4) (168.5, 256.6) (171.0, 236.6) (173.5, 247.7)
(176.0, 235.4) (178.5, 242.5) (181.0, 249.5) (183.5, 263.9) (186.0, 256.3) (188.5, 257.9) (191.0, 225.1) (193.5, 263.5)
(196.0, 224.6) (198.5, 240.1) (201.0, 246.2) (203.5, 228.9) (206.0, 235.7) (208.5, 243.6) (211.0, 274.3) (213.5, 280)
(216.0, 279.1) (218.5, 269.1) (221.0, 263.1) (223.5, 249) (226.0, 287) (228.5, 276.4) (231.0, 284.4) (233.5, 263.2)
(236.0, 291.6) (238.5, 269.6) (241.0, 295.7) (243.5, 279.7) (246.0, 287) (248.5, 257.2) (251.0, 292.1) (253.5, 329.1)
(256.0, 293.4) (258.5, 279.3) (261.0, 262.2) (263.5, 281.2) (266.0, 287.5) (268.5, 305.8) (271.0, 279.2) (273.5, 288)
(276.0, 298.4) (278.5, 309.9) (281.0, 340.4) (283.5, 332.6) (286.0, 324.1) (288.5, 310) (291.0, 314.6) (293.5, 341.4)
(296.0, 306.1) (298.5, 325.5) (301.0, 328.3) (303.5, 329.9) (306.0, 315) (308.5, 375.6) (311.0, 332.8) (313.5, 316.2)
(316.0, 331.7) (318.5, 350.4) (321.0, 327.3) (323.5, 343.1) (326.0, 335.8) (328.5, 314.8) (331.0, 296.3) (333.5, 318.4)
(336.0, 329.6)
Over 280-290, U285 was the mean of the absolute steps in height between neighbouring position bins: 10.1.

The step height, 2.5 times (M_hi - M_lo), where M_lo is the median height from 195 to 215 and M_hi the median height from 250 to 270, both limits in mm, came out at 120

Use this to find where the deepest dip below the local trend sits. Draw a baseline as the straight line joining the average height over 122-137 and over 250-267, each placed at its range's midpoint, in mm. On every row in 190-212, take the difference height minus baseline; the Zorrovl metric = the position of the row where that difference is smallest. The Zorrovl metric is 196.0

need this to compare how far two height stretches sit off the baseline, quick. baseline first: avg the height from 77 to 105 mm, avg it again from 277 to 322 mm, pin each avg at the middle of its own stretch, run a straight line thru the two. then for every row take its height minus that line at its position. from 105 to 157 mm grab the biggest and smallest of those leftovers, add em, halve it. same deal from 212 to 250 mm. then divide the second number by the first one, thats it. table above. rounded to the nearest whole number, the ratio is 18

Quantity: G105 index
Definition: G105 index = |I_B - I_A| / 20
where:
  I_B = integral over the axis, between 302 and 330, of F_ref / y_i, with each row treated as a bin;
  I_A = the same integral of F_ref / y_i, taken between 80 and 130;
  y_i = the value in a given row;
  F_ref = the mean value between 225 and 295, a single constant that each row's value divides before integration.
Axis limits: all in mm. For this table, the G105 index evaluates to 1.8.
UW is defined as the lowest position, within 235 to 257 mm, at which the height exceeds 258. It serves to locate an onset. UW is 236.0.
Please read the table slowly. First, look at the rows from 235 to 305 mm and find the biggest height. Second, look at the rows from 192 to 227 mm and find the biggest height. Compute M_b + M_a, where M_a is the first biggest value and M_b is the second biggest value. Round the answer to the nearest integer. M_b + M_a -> 628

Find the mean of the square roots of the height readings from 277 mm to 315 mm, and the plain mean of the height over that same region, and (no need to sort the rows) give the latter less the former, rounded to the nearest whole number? 309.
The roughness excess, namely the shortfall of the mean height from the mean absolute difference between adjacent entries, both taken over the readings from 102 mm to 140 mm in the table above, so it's -238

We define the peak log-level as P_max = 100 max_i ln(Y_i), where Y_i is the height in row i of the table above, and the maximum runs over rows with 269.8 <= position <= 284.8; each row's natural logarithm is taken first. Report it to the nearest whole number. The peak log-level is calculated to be 583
